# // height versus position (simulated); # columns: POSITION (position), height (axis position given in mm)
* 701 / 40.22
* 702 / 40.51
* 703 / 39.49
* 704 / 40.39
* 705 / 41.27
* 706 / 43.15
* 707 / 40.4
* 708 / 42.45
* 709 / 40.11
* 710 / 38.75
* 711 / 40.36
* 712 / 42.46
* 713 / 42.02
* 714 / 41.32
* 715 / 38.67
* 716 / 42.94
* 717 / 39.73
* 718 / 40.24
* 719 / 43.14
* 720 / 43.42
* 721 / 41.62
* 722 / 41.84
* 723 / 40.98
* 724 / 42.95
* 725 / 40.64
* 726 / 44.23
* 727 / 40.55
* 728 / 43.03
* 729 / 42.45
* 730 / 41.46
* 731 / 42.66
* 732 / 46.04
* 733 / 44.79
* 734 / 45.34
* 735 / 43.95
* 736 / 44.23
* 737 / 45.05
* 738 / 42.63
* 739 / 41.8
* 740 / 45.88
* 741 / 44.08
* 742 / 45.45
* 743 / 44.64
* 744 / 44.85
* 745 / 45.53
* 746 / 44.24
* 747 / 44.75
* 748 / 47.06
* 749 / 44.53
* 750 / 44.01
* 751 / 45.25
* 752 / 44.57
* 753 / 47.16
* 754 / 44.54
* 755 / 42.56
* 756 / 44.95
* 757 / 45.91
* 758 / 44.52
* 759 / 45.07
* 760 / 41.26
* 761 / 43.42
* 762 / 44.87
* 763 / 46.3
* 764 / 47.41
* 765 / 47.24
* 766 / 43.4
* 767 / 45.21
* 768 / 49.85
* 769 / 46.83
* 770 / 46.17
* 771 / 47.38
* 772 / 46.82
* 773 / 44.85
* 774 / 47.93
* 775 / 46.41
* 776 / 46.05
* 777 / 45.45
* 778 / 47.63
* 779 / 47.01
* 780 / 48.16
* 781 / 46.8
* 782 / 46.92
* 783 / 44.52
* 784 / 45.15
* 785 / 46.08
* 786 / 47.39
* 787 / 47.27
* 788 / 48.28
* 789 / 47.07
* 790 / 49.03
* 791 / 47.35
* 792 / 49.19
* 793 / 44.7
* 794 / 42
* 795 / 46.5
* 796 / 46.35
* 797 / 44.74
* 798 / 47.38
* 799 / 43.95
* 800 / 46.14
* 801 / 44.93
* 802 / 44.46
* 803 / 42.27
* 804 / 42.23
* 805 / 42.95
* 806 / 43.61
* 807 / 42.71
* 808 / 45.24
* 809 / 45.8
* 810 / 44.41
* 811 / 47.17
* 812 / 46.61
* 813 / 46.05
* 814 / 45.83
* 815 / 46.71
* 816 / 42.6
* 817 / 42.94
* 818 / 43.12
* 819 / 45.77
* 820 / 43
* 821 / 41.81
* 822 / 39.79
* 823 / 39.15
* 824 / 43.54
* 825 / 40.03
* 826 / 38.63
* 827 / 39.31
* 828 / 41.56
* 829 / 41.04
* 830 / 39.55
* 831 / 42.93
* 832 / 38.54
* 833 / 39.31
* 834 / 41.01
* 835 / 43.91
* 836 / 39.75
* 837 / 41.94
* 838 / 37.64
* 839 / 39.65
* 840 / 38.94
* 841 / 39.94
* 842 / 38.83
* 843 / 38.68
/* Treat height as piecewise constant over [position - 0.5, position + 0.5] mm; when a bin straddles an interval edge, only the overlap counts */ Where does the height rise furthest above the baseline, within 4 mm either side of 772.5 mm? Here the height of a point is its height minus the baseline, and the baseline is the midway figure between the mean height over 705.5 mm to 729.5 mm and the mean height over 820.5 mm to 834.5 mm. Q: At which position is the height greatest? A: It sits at 774 mm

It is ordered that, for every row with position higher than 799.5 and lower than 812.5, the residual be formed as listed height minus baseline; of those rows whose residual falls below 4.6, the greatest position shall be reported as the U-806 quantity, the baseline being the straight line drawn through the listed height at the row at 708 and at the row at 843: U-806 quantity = 807 mm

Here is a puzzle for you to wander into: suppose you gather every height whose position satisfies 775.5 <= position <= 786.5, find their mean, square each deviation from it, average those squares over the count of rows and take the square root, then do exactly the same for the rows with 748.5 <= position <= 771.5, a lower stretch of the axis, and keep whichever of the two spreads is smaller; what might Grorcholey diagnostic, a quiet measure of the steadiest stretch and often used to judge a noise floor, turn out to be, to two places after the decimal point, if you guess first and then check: 1.07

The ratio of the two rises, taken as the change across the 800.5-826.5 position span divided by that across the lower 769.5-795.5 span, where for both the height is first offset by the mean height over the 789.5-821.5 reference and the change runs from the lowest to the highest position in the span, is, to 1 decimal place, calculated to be -19.1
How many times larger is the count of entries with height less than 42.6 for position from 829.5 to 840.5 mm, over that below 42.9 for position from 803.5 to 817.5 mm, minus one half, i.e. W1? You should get 2.5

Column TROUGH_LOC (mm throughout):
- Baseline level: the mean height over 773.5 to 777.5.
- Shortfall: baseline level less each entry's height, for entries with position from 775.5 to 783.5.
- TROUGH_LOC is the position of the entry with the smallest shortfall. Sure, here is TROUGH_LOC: 780 mm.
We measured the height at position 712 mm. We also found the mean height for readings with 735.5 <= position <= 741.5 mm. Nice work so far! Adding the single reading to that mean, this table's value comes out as 86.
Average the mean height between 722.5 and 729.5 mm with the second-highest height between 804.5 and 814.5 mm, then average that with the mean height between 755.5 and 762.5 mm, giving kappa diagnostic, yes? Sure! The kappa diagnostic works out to 44.3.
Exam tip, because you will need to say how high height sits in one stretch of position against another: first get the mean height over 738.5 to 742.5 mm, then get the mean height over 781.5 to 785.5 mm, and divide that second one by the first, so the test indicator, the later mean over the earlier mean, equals 1.03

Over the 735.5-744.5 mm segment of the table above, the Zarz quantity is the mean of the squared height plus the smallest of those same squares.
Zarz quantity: 3710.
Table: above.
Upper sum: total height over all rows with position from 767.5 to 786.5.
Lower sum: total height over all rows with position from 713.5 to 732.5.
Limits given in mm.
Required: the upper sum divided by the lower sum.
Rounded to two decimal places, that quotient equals 1.11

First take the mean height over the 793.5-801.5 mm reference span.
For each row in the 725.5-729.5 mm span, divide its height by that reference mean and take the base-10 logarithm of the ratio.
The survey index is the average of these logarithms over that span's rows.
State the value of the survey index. -0.027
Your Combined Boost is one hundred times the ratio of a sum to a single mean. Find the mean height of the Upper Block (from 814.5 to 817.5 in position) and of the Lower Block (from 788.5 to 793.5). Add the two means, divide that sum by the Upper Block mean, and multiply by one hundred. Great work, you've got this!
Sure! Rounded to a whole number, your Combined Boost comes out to 208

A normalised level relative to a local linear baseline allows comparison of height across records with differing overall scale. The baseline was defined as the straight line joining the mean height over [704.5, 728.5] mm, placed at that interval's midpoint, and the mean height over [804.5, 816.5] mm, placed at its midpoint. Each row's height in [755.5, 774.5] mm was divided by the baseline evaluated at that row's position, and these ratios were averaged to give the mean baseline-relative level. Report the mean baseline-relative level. 1.057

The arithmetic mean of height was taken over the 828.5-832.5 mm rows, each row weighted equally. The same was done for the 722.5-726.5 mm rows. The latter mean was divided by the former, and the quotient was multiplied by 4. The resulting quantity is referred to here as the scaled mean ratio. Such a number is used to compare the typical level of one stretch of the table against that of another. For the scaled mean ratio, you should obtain 4.2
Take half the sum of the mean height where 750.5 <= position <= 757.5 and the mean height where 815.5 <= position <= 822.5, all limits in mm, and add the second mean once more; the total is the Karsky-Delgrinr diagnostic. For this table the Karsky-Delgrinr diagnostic 86.6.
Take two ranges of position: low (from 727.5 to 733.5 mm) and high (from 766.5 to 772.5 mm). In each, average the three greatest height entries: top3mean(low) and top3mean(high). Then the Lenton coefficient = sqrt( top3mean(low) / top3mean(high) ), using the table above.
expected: 0.96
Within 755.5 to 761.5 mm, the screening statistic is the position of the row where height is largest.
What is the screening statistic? 757 mm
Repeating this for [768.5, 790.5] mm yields 790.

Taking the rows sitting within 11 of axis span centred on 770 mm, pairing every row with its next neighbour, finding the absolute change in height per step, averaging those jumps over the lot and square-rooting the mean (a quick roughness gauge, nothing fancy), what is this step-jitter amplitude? 1.5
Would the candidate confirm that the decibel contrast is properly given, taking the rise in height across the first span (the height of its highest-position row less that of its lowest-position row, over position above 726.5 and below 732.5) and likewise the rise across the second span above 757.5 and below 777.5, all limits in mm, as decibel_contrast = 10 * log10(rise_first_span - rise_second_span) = 7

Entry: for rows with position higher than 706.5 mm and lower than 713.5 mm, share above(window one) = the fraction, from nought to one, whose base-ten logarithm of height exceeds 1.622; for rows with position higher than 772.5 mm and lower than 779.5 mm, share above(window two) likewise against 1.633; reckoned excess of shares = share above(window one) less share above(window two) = -0.57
